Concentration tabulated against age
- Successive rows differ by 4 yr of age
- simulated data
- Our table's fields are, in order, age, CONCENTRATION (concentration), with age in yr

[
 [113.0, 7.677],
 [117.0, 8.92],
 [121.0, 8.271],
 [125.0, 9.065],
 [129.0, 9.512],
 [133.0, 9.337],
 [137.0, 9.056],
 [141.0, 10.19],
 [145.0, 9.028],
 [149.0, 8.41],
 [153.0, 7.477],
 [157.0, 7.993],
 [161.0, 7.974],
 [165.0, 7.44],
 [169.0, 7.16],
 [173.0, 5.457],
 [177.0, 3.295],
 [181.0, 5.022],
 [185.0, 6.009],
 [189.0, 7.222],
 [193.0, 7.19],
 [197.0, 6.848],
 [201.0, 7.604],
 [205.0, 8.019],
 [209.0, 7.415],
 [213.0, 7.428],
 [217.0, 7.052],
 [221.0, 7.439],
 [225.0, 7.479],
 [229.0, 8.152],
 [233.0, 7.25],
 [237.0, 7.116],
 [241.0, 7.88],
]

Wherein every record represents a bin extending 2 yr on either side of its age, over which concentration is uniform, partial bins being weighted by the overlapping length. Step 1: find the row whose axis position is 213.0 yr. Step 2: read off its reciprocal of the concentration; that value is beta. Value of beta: 0.135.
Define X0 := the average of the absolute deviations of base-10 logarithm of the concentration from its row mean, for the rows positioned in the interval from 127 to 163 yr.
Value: 0.04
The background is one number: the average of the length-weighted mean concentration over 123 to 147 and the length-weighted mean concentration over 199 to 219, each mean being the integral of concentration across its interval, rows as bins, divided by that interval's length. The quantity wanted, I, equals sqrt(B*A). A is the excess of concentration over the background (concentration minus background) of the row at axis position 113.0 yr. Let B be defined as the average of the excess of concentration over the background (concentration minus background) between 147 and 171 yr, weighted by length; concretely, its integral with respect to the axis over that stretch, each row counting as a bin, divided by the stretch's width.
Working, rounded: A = -0.8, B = -0.7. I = 0.7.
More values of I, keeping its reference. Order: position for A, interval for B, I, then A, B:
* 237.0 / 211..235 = 1.1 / -1.3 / -1.0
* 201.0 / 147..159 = 0.6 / -0.8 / -0.5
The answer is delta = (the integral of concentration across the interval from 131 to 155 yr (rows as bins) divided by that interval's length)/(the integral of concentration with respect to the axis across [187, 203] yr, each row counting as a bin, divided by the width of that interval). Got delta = 1.24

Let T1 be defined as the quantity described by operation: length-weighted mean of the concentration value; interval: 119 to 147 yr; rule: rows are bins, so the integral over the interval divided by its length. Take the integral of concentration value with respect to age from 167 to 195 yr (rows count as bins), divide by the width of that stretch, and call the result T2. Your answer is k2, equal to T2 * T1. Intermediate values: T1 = 9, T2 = 5.9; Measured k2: 54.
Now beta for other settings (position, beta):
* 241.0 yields 0.127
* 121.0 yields 0.121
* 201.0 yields 0.132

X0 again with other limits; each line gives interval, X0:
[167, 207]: 0.09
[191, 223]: 0.02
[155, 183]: 0.11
